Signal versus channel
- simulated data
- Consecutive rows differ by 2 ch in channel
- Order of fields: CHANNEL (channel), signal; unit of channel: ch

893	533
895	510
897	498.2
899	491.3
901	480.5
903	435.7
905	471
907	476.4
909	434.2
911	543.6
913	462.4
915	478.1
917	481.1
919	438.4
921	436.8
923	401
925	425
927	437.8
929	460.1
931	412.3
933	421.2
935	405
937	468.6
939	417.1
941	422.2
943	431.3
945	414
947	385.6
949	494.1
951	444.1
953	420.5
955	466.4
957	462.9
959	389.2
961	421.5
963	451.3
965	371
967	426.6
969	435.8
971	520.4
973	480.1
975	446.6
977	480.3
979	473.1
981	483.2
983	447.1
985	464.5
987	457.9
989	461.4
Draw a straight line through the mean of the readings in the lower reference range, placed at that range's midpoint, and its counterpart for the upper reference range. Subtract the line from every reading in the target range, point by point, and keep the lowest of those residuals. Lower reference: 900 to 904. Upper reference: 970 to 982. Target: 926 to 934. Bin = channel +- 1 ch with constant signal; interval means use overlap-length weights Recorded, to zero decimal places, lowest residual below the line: -55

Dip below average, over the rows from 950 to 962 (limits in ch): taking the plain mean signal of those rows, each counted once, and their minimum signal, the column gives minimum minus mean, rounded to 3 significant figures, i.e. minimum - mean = -44.9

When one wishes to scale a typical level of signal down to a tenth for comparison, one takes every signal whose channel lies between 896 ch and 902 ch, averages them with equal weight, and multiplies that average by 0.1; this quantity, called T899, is 49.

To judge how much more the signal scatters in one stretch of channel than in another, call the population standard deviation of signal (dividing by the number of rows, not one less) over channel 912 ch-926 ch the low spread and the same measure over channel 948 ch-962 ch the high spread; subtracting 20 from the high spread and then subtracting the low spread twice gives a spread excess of -42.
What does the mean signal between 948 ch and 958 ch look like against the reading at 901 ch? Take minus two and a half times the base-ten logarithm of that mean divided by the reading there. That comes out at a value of 0.05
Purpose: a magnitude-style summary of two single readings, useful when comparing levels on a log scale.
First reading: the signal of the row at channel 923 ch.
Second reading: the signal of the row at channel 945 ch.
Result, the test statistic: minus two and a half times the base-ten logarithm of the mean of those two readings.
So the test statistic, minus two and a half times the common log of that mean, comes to -6.53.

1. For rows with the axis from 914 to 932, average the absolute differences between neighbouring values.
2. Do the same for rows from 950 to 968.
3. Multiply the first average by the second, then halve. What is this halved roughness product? 512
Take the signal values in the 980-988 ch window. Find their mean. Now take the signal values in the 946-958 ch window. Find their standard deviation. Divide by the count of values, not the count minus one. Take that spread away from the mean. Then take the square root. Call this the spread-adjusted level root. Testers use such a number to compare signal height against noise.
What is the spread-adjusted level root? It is 20.7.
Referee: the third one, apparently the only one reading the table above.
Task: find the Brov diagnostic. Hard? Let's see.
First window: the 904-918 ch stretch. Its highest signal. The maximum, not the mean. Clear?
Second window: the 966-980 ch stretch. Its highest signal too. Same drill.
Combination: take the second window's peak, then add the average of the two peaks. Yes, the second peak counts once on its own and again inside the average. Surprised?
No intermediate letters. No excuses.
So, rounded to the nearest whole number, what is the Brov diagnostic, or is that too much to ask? 1052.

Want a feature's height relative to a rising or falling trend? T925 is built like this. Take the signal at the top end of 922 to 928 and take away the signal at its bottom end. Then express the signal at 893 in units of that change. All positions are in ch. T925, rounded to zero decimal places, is 14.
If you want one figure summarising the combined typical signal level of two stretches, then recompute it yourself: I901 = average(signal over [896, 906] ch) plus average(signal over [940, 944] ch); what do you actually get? 902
